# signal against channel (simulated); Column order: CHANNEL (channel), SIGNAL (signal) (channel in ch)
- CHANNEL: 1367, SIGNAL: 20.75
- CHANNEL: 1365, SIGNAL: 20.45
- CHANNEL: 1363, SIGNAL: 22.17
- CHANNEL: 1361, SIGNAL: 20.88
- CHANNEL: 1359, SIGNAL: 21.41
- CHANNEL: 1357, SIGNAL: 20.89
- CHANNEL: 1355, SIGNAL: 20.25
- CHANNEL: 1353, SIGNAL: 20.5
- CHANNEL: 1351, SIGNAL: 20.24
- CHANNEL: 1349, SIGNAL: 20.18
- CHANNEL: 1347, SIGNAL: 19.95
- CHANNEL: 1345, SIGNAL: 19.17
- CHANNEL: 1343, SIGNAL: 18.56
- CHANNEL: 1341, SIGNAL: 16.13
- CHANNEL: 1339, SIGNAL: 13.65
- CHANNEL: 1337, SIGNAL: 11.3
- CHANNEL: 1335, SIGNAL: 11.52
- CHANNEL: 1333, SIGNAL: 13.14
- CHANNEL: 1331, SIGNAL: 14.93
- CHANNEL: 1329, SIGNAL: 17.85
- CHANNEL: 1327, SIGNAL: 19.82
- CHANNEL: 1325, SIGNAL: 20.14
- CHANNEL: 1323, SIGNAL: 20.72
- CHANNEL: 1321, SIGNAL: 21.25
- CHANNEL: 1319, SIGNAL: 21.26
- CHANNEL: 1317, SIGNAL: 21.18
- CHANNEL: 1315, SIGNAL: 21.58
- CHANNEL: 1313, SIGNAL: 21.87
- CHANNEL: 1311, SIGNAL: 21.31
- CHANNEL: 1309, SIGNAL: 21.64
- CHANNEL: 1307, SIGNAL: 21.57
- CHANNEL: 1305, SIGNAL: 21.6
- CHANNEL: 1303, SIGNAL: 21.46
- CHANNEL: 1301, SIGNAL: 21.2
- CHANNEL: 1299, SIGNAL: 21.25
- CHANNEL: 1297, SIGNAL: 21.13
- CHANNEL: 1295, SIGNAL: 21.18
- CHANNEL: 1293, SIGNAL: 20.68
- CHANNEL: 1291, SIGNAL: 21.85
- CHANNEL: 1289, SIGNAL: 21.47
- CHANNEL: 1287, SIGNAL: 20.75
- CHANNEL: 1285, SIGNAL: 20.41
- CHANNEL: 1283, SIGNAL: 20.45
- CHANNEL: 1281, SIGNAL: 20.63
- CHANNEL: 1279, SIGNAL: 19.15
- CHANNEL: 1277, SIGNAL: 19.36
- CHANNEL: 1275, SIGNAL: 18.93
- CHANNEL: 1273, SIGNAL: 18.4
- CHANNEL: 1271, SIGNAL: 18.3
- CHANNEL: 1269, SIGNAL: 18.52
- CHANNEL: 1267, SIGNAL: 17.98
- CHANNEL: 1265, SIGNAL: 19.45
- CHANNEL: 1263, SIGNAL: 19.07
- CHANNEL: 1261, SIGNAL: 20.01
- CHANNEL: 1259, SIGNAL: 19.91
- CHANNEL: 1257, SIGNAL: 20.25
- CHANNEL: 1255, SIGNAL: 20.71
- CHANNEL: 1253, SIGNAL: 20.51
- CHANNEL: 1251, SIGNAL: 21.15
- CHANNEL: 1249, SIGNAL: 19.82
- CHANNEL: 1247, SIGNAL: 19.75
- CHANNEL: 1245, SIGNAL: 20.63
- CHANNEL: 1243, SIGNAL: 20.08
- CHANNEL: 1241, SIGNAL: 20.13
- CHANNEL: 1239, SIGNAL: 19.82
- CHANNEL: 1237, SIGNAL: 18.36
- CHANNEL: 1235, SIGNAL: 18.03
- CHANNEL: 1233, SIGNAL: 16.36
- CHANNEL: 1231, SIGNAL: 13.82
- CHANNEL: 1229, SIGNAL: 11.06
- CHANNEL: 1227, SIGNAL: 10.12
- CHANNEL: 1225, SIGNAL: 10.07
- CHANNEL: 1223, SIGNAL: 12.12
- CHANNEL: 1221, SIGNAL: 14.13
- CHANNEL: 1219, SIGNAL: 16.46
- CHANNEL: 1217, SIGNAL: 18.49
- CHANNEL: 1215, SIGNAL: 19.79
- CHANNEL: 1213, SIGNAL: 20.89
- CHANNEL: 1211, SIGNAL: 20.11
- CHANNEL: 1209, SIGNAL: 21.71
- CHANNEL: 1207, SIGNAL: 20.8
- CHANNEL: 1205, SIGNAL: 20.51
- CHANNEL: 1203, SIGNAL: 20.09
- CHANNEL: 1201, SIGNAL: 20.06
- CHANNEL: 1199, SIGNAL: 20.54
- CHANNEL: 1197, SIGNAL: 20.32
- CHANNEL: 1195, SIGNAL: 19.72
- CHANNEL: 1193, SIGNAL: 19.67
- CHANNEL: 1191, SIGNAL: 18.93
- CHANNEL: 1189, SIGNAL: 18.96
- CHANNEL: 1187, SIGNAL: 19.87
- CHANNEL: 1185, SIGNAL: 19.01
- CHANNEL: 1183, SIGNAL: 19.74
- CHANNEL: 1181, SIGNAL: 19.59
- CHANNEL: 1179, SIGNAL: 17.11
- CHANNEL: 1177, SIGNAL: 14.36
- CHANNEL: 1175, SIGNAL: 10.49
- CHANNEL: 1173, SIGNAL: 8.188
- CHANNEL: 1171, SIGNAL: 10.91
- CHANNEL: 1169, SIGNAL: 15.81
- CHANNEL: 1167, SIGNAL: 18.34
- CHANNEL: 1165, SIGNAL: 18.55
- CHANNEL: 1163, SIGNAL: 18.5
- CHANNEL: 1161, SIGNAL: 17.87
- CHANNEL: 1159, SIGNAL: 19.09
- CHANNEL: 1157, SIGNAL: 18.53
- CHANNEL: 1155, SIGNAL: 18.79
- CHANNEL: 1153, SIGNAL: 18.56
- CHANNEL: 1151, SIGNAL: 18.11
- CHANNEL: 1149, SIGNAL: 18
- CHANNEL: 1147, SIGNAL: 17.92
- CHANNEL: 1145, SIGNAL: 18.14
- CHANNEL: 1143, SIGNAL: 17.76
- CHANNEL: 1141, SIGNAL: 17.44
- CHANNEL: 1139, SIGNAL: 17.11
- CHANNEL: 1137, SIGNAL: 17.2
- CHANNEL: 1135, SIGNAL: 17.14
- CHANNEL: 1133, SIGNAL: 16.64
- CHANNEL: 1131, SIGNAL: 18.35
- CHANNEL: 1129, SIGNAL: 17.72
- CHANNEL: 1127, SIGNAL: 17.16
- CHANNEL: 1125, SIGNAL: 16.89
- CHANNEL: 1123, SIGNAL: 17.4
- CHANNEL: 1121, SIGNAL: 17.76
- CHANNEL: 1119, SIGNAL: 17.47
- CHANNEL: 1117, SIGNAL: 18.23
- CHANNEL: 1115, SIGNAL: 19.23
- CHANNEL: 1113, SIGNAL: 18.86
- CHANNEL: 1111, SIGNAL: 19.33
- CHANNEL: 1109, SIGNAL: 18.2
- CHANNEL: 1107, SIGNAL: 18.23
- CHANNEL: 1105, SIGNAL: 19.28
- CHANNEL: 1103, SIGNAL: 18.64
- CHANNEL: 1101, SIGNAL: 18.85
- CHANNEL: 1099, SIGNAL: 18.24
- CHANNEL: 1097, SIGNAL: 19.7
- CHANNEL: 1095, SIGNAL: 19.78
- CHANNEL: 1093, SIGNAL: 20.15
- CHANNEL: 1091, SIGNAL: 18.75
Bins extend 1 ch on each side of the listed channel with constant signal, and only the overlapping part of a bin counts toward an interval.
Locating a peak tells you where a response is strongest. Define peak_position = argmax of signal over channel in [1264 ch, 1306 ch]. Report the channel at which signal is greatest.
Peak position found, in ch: 1291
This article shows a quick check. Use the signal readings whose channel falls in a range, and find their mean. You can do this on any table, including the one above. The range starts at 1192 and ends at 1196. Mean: 19.7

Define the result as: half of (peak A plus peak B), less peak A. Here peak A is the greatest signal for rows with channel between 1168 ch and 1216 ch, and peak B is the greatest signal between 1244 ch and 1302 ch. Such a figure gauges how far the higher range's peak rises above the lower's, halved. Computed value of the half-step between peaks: 0.1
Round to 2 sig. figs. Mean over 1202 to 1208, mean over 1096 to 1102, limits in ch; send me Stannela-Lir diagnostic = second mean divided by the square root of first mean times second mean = 0.96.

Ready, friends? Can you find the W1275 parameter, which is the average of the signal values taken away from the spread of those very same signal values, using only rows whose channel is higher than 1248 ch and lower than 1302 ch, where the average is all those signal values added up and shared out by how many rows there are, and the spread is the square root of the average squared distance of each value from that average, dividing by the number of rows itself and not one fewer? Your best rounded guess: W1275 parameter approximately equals -19.0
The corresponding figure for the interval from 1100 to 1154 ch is -17.3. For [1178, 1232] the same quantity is -14.4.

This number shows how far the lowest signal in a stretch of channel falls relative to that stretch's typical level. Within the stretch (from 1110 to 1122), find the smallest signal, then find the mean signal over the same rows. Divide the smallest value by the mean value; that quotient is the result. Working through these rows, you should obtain 0.945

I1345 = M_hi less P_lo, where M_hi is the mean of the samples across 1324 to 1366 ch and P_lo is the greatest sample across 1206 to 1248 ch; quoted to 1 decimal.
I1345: -3.5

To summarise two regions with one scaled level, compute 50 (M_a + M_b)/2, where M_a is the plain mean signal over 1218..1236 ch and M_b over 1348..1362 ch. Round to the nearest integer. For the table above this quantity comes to 855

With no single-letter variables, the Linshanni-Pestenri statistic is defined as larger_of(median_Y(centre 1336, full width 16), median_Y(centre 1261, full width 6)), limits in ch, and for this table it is 19.9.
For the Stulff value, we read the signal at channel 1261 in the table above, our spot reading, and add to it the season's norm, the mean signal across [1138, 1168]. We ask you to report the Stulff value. 38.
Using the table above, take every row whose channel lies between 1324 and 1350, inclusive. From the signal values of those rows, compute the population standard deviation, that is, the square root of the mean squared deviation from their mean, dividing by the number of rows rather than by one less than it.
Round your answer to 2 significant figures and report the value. 3.2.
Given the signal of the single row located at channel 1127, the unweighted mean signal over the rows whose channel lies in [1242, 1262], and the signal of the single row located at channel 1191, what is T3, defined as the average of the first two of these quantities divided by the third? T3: 0.99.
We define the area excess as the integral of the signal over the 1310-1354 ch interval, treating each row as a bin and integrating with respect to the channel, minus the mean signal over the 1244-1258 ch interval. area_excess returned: 792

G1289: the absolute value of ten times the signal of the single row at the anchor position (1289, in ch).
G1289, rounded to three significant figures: 215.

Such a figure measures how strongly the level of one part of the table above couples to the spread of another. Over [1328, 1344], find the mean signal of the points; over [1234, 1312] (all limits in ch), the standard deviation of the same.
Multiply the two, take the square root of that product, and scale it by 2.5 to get 10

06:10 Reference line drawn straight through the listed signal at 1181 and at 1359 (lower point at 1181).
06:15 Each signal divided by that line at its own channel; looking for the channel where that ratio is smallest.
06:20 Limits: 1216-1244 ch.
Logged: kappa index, 1225 ch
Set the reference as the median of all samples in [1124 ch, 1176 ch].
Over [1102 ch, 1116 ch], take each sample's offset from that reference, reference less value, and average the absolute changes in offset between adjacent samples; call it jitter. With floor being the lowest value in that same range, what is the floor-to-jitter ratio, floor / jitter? 30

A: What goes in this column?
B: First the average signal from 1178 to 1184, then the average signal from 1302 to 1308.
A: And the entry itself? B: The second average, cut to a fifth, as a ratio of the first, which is 0.229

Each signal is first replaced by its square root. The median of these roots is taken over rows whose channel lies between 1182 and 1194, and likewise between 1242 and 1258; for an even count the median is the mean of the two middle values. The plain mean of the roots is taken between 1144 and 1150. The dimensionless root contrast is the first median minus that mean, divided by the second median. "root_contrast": 0.03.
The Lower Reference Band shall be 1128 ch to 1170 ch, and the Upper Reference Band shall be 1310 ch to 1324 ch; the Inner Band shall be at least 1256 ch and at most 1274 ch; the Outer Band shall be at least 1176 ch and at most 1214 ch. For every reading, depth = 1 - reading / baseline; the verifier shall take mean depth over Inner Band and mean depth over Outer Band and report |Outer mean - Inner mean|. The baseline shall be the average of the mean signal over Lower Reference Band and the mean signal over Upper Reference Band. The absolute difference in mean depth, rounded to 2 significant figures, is 0.024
